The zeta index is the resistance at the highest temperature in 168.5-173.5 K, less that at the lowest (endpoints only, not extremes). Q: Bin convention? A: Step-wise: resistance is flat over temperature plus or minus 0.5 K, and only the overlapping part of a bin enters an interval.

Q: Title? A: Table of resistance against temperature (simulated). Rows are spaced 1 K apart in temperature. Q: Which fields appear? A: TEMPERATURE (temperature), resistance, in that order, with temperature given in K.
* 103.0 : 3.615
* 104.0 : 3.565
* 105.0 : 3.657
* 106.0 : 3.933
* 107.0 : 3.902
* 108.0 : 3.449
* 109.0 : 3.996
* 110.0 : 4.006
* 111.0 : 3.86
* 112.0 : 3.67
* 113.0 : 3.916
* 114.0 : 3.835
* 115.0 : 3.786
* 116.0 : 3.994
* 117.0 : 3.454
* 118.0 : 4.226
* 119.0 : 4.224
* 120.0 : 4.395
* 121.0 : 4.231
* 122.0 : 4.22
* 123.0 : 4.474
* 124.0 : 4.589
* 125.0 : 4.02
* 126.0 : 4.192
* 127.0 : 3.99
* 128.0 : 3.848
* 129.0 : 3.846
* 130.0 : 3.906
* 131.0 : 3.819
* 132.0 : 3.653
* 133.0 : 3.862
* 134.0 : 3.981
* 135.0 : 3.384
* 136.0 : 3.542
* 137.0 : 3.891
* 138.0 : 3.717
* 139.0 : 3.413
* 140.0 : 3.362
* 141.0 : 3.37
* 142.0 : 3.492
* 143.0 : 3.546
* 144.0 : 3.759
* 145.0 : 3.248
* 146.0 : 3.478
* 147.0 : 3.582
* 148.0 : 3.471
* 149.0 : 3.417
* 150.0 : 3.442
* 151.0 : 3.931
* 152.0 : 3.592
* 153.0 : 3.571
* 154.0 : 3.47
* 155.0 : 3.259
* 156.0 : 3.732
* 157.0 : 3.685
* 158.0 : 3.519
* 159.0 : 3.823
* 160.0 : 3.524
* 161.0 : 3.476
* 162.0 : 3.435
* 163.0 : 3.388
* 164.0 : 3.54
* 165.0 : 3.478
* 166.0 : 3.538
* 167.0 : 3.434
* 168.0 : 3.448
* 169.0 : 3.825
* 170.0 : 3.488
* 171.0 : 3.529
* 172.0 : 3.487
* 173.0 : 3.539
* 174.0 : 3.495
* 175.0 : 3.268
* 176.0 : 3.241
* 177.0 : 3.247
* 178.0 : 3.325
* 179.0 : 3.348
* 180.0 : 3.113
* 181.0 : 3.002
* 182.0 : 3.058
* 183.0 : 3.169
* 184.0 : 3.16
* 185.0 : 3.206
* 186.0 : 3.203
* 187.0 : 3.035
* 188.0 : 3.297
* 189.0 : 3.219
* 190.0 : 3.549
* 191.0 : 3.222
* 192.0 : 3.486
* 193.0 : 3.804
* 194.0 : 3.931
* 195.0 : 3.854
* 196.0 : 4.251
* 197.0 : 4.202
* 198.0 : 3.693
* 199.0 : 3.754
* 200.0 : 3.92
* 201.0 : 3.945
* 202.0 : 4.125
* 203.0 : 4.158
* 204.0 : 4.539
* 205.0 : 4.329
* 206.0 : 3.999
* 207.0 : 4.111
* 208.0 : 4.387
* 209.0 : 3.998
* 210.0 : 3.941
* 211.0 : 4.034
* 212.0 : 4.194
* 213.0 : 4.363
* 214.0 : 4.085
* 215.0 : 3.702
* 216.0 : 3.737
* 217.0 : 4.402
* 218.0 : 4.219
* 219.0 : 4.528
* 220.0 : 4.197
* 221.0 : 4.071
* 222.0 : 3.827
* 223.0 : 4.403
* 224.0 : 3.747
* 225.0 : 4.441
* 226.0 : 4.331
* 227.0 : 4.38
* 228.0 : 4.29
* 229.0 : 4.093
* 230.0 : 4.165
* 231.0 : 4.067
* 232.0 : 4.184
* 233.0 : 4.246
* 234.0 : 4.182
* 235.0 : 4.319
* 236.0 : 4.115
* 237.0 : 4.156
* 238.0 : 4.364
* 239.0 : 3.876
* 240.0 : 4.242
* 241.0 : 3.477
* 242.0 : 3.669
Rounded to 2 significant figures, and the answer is -0.29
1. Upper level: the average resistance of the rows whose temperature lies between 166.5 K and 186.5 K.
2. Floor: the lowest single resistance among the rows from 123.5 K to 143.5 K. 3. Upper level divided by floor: 0.99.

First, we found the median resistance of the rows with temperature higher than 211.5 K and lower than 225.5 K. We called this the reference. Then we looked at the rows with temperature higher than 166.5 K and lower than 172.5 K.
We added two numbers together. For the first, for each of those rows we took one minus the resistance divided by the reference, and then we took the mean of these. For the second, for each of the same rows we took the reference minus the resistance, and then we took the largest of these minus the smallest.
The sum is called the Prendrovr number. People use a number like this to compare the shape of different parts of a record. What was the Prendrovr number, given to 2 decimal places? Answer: 0.55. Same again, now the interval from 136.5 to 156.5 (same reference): 0.84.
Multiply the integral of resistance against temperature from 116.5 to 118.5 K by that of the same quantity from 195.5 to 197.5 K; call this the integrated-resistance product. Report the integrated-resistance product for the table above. 65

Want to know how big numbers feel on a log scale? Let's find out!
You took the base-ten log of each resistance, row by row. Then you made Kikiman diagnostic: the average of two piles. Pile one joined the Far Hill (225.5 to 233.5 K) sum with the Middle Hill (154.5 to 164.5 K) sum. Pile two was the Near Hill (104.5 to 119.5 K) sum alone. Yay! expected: 10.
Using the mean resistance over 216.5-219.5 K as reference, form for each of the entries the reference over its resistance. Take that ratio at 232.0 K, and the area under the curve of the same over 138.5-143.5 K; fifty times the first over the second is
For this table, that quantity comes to 8.2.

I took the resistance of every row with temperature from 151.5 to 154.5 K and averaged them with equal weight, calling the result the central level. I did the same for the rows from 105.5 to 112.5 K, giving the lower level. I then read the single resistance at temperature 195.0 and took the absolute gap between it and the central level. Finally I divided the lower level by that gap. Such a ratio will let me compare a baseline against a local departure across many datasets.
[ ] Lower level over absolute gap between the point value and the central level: 12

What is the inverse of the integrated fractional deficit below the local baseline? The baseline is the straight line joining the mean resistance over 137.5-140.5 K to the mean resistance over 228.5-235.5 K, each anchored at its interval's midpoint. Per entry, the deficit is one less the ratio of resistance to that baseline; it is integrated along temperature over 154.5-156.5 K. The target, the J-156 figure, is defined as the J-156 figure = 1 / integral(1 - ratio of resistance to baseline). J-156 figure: 15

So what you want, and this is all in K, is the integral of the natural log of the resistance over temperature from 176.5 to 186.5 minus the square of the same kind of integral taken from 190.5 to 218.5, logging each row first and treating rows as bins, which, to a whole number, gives -1497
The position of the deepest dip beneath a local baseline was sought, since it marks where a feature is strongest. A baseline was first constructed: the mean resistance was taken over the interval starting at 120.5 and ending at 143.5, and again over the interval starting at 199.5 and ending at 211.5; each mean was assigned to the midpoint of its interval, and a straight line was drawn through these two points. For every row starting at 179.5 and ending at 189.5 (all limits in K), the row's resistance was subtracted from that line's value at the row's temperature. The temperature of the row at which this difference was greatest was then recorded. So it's 181.0 K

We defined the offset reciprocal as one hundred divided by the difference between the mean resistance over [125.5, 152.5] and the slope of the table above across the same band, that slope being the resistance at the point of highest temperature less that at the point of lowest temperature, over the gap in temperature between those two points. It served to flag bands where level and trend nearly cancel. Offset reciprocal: 27.2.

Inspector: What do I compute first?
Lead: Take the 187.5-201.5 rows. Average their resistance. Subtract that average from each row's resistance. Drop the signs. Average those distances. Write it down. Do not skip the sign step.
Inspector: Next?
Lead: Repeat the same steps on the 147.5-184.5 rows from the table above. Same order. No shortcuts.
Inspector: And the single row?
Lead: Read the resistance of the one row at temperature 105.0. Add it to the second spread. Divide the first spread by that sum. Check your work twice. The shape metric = 0.070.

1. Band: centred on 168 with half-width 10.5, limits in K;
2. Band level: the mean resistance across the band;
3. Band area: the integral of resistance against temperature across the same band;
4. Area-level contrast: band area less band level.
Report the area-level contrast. 70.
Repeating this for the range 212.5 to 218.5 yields 20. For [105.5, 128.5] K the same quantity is 88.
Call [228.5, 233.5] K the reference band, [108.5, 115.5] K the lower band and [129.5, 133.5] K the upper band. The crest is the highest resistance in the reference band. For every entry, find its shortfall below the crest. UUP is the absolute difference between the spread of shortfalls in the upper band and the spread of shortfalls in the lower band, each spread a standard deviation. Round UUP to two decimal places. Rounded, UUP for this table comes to 0.01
